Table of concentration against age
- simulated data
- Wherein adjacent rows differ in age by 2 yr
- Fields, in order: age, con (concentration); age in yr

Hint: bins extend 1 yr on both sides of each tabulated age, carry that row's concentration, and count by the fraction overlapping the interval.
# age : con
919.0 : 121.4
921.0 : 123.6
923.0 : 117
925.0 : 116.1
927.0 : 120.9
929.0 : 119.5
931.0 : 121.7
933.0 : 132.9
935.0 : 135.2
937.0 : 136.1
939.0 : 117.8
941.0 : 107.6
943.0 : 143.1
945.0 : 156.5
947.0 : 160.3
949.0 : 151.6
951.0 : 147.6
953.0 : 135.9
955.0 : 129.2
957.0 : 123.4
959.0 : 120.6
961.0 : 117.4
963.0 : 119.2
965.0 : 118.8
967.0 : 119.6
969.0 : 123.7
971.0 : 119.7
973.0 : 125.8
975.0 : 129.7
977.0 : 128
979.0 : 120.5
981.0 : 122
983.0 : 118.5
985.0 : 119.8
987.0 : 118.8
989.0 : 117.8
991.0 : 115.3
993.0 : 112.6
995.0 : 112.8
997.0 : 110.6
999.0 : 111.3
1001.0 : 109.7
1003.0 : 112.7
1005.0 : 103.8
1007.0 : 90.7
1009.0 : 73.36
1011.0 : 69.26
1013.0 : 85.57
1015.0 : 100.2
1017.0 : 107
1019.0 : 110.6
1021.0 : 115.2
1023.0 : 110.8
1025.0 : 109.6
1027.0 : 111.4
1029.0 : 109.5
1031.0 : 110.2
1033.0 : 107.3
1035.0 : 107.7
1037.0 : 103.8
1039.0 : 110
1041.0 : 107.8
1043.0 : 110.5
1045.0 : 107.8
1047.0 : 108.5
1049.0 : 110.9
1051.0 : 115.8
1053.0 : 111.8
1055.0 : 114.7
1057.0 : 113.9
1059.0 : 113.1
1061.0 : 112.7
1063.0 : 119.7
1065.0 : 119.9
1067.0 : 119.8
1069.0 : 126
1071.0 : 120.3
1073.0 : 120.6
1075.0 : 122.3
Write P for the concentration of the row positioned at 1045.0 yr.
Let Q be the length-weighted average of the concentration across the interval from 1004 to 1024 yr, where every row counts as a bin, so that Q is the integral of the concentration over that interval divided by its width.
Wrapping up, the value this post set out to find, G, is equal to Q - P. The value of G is -11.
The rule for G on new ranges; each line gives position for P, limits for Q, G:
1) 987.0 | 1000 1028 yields -18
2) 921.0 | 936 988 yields 5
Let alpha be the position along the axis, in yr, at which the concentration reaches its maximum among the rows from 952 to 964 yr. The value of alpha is 953.0 yr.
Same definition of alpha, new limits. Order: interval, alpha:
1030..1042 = 1031.0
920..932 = 921.0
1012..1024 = 1021.0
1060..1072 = 1069.0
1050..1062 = 1051.0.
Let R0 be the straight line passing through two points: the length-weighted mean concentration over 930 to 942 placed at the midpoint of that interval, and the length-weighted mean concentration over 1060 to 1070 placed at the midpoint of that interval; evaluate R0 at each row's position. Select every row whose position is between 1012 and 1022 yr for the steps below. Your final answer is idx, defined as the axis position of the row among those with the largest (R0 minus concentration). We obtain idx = 1013.0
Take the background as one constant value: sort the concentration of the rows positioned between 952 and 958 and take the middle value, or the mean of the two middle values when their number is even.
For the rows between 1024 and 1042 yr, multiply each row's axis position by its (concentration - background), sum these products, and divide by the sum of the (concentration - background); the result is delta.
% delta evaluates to 1033.3 yr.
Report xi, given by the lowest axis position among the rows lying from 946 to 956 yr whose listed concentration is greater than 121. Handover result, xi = 947.0 yr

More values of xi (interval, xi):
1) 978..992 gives 981.0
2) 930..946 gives 931.0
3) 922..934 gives 931.0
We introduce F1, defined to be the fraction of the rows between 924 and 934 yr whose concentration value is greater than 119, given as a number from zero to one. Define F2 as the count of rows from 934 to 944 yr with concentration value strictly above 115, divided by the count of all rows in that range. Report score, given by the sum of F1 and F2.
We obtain 1.6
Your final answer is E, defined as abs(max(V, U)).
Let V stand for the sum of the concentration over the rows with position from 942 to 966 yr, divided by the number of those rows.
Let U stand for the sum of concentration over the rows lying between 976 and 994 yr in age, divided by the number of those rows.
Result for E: 135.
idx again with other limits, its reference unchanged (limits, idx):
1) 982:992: 991.0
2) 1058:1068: 1061.0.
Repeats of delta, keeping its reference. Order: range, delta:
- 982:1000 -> 992.2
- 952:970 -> 964.2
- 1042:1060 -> 1050.5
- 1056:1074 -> 1063.4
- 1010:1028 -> 1016.8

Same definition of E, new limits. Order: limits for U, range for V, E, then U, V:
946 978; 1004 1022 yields 129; 129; 95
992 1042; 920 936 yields 123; 105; 123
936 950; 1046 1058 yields 139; 139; 113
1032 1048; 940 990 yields 128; 108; 128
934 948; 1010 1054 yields 137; 137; 106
